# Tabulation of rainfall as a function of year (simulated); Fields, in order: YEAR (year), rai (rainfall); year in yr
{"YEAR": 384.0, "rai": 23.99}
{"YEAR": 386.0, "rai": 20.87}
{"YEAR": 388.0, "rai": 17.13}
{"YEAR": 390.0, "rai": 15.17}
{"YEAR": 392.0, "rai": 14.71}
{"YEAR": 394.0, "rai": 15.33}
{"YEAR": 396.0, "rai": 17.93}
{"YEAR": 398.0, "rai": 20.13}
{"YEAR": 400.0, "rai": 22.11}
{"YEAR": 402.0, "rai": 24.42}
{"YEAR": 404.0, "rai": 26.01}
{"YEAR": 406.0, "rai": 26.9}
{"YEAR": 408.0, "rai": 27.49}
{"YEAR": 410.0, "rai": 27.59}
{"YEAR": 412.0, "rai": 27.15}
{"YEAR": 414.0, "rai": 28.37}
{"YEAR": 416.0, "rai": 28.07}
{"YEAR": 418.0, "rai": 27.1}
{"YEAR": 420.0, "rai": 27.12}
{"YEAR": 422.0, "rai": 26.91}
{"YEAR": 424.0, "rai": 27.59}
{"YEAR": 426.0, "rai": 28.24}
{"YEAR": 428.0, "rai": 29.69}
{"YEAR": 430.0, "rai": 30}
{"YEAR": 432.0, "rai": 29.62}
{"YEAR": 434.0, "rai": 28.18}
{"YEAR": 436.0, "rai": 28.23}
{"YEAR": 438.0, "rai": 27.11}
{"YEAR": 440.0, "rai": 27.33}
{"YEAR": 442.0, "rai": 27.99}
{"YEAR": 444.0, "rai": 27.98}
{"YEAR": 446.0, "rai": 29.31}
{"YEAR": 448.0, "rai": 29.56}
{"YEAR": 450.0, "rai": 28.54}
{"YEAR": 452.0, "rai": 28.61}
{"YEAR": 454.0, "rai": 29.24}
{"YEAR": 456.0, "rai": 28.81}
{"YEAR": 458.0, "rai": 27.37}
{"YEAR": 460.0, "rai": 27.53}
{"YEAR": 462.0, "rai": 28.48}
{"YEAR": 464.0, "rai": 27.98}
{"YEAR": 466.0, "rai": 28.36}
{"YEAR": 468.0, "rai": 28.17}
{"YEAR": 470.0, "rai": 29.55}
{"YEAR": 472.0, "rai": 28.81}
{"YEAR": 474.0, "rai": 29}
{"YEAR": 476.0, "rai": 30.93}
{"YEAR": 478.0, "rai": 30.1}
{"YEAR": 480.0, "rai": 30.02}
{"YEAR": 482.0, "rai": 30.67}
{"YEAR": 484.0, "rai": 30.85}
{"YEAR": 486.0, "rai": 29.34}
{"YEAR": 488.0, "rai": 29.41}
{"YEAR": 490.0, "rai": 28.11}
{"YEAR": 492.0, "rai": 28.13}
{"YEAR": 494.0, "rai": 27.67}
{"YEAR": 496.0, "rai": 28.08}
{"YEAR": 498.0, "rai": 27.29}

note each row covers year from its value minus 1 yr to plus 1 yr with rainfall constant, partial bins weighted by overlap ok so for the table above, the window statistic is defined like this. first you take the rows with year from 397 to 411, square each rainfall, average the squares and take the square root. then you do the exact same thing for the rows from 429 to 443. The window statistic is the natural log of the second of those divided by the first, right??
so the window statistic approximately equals 0.123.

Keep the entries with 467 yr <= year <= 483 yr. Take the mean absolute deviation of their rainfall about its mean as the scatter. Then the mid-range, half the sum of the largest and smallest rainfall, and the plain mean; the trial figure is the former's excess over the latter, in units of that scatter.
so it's -0.1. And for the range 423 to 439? 0.0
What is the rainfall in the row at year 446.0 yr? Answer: 29.31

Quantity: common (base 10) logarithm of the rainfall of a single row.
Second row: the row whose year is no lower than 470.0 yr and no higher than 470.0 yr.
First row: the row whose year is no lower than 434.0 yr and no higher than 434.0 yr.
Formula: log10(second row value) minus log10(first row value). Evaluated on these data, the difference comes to 0.021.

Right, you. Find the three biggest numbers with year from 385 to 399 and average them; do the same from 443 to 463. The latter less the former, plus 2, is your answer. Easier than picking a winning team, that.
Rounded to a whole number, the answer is 12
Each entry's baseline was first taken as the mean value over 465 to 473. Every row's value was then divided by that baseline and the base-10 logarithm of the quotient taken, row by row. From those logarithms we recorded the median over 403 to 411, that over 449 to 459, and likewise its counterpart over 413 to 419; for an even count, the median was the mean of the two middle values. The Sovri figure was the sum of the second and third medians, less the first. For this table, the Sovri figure 0.01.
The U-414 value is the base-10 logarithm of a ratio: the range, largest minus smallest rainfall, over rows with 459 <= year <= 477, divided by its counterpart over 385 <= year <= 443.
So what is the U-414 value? -0.7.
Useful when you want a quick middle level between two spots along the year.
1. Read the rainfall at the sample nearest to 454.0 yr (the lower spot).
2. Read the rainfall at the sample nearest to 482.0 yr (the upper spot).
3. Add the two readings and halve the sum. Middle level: 30.0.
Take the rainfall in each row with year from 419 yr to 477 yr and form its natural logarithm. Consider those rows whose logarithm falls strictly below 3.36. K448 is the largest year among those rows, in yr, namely 468.0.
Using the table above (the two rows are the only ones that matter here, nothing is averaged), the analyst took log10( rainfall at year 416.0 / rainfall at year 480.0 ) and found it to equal -0.03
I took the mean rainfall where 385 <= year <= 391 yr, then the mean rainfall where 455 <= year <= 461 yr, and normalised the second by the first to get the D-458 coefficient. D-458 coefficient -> 1.57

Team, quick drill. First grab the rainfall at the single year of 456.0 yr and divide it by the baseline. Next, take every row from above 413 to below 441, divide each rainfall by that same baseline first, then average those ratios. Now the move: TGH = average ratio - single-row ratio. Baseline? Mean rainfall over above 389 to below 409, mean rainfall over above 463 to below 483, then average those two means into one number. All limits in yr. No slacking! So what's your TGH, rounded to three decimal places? -0.028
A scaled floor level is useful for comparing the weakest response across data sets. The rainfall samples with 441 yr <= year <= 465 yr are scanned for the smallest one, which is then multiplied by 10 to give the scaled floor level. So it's 274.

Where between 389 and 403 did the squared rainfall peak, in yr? 402.0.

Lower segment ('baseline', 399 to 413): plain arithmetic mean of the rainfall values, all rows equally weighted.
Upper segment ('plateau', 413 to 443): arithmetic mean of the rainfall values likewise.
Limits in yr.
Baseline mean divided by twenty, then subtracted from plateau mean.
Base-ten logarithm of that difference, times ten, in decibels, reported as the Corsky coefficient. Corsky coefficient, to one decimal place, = 14.3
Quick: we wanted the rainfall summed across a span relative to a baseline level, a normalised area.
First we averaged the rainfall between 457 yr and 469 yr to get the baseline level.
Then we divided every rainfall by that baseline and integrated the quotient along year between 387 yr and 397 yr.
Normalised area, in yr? 5.7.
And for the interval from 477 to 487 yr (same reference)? 10.8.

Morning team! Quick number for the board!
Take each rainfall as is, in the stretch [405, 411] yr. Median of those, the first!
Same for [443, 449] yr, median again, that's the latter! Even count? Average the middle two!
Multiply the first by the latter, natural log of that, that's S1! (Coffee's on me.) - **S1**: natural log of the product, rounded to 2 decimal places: 6.69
